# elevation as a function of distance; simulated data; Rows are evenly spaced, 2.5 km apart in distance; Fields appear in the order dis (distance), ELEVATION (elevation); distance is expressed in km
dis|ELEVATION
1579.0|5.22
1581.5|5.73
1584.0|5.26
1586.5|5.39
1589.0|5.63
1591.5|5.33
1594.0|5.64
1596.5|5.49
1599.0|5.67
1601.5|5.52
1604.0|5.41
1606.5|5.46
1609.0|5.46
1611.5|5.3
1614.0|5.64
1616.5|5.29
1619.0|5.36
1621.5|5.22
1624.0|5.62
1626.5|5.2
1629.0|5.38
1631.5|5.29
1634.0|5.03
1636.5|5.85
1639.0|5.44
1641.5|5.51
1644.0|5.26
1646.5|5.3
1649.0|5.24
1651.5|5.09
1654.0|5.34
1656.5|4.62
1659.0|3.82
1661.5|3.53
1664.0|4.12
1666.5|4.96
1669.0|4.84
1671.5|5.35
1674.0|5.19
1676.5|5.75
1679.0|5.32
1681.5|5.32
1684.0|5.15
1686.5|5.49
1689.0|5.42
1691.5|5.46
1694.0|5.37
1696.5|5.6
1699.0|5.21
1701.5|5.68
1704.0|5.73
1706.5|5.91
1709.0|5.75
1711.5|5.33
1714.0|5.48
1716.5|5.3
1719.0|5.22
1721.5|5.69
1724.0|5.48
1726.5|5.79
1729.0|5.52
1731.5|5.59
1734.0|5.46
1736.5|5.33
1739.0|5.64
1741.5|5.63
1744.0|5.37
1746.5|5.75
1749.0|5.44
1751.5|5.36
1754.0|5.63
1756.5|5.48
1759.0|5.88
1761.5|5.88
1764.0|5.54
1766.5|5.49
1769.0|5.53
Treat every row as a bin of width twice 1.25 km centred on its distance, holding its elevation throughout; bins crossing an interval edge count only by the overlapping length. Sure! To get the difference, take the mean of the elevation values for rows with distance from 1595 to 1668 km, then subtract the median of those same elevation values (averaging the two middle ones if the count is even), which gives -0.11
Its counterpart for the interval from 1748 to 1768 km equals 0.07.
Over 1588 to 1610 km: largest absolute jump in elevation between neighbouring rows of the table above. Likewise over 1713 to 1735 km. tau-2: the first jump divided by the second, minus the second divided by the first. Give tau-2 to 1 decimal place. -0.9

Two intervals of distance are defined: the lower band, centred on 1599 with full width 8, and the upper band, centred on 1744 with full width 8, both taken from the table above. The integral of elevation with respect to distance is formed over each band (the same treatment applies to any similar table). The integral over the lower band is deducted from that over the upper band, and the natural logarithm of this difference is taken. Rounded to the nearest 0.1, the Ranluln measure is -1.7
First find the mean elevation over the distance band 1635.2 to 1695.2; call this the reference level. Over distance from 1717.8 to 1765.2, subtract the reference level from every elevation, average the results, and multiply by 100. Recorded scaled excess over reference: 45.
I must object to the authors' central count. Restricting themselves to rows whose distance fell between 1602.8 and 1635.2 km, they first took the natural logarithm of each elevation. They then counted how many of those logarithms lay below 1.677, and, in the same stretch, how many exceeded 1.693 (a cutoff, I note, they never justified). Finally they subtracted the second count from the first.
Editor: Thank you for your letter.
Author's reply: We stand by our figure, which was 2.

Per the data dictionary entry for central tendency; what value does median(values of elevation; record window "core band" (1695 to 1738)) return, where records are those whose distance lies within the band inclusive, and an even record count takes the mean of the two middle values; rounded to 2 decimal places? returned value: 5.52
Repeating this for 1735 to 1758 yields 5.48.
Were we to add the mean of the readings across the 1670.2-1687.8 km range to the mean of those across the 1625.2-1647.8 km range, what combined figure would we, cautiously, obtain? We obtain 10.7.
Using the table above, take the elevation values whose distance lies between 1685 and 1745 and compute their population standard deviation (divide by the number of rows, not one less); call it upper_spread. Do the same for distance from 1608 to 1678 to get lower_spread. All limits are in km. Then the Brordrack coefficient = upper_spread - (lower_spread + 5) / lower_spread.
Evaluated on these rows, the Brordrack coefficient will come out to -10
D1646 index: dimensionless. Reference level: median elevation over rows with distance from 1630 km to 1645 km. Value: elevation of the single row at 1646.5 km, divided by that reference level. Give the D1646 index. 0.99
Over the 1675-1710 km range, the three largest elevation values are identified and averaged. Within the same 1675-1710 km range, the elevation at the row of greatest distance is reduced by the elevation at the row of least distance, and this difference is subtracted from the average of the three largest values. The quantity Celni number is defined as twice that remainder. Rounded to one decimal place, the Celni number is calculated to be 11.6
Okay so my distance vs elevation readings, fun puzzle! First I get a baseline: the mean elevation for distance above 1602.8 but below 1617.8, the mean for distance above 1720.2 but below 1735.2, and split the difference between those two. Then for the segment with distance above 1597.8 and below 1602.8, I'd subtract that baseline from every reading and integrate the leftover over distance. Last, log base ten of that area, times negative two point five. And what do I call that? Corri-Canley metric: 0.9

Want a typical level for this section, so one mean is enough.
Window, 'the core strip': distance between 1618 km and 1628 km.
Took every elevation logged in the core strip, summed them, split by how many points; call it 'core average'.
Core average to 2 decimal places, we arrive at 5.35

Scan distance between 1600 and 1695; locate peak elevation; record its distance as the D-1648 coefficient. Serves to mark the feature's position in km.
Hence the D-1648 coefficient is 1636.5 km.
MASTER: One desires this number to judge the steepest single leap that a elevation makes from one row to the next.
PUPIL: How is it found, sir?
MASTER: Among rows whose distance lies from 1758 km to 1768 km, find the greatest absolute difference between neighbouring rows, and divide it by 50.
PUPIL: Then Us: 0.0068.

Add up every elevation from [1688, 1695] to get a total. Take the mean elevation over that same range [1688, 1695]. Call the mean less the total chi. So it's -10.8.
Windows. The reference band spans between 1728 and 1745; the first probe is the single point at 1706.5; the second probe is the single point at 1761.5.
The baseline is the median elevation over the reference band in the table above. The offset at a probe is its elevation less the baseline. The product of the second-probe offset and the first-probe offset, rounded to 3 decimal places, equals 0.140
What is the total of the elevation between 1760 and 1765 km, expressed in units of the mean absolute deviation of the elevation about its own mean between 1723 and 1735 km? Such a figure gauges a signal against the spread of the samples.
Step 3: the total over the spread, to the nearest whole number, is 117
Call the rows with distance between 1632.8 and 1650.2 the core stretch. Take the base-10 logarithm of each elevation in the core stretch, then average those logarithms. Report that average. 0.730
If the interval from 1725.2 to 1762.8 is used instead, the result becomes 0.747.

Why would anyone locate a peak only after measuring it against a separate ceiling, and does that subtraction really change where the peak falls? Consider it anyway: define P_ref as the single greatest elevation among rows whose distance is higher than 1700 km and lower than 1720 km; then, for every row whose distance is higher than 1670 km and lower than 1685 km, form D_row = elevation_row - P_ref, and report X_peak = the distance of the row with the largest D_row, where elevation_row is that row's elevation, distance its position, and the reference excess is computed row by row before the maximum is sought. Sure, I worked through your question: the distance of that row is 1676.5 km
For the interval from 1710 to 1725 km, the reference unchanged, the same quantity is 1721.5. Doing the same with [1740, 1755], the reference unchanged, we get 1746.5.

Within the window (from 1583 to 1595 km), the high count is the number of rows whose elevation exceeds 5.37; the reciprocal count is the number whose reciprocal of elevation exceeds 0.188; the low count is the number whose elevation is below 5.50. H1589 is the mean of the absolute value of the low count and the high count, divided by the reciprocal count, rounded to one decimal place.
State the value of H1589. 3.0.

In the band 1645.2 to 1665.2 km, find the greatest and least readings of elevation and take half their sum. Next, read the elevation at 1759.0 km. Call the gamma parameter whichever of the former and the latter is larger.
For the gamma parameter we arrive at 5.88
